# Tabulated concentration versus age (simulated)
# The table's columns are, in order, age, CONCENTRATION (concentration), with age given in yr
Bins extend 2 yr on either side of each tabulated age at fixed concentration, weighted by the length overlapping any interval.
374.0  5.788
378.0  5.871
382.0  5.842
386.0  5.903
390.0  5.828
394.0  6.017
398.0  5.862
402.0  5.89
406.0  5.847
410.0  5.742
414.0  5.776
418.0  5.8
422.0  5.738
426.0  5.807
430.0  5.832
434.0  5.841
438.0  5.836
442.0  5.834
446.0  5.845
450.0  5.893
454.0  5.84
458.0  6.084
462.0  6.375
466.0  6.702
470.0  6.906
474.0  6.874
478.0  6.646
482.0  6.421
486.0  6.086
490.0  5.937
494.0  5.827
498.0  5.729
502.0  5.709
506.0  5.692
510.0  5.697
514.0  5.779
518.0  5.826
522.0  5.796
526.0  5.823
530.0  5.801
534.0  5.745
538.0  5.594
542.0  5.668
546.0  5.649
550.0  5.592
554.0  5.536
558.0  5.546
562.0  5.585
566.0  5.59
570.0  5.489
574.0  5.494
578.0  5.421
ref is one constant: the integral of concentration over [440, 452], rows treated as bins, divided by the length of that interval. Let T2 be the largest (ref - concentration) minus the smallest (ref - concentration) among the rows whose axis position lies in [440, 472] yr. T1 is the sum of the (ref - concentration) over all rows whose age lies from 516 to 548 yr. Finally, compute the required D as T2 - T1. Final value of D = 0.1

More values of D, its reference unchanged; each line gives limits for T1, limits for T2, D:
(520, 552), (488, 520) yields -0.9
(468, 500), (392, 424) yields 3.8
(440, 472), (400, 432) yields 2.8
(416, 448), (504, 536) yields -0.2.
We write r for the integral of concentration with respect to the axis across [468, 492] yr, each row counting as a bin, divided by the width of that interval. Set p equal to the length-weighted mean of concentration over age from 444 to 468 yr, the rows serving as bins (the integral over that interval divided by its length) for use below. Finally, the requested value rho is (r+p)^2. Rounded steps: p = 6.12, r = 6.48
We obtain 159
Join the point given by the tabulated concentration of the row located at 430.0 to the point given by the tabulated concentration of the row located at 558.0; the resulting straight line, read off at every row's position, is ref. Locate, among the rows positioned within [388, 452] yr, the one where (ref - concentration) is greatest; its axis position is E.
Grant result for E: 410.0 yr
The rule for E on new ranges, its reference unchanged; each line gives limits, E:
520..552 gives 538.0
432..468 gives 434.0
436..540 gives 538.0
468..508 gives 506.0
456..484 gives 458.0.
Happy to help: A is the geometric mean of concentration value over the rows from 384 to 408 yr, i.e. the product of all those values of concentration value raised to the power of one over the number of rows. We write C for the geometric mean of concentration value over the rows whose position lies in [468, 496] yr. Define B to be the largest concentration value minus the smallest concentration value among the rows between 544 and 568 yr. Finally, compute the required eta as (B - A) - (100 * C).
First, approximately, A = 5.89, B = 0.11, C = 6.37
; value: -643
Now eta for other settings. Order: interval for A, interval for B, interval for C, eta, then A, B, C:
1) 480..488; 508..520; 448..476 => -643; 6.25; 0.13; 6.37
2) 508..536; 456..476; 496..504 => -577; 5.78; 0.82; 5.72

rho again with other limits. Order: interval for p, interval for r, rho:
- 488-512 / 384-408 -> 136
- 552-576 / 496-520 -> 127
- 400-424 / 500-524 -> 133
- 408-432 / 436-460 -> 136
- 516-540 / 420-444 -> 134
